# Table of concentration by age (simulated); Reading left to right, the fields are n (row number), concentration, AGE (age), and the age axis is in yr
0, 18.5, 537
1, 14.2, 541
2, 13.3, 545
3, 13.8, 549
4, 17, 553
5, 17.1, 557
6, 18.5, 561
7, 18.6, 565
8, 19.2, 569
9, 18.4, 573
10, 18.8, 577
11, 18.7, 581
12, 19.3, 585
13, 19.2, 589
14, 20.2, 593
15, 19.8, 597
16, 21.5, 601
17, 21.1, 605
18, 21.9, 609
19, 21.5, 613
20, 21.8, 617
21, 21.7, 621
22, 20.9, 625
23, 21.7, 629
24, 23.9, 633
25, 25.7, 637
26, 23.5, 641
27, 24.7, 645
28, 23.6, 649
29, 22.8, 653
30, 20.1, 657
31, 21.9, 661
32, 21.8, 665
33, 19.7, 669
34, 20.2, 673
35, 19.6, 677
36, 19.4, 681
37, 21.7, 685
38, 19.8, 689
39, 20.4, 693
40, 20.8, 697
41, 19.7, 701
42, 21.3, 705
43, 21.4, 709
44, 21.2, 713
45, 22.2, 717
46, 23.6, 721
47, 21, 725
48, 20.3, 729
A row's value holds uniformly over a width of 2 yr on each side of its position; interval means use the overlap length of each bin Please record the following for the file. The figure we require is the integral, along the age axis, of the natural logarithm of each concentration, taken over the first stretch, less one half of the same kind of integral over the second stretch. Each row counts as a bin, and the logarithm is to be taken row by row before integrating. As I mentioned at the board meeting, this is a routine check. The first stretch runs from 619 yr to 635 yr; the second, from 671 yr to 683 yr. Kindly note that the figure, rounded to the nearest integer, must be 32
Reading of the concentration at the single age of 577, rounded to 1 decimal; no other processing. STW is 18.8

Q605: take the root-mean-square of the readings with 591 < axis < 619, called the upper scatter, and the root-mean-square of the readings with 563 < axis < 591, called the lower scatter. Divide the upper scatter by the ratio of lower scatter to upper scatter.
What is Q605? 23.6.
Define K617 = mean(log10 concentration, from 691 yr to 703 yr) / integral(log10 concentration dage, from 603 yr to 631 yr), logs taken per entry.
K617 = 0.035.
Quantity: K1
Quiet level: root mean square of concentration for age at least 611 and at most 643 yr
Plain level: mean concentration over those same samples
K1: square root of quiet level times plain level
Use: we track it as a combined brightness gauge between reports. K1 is 23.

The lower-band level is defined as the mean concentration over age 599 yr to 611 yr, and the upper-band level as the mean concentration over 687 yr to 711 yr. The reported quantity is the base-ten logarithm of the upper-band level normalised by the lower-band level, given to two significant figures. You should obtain -0.019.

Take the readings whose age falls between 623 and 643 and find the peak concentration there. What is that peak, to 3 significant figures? 25.7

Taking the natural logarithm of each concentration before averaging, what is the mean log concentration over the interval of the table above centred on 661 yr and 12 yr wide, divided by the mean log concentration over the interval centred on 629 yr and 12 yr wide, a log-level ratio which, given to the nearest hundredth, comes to 0.99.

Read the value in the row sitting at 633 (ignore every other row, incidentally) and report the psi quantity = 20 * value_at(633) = 478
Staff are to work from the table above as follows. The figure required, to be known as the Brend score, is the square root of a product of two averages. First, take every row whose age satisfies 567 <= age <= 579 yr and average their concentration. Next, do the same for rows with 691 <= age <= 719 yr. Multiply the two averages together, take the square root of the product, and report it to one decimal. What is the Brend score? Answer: 19.9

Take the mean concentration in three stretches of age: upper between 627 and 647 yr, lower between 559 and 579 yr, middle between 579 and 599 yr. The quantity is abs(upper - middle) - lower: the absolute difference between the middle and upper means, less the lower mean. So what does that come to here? -14.2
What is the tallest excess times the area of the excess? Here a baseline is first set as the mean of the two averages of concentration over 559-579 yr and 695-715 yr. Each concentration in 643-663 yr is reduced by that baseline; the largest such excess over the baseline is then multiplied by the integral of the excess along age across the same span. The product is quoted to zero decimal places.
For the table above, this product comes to 278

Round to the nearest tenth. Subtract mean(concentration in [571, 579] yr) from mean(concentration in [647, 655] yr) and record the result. 4.6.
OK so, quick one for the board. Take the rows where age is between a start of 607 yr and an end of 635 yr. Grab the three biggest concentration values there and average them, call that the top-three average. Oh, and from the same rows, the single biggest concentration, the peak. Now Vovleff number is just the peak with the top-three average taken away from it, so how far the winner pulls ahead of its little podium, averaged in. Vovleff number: 1.4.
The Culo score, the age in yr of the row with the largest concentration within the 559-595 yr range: 593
